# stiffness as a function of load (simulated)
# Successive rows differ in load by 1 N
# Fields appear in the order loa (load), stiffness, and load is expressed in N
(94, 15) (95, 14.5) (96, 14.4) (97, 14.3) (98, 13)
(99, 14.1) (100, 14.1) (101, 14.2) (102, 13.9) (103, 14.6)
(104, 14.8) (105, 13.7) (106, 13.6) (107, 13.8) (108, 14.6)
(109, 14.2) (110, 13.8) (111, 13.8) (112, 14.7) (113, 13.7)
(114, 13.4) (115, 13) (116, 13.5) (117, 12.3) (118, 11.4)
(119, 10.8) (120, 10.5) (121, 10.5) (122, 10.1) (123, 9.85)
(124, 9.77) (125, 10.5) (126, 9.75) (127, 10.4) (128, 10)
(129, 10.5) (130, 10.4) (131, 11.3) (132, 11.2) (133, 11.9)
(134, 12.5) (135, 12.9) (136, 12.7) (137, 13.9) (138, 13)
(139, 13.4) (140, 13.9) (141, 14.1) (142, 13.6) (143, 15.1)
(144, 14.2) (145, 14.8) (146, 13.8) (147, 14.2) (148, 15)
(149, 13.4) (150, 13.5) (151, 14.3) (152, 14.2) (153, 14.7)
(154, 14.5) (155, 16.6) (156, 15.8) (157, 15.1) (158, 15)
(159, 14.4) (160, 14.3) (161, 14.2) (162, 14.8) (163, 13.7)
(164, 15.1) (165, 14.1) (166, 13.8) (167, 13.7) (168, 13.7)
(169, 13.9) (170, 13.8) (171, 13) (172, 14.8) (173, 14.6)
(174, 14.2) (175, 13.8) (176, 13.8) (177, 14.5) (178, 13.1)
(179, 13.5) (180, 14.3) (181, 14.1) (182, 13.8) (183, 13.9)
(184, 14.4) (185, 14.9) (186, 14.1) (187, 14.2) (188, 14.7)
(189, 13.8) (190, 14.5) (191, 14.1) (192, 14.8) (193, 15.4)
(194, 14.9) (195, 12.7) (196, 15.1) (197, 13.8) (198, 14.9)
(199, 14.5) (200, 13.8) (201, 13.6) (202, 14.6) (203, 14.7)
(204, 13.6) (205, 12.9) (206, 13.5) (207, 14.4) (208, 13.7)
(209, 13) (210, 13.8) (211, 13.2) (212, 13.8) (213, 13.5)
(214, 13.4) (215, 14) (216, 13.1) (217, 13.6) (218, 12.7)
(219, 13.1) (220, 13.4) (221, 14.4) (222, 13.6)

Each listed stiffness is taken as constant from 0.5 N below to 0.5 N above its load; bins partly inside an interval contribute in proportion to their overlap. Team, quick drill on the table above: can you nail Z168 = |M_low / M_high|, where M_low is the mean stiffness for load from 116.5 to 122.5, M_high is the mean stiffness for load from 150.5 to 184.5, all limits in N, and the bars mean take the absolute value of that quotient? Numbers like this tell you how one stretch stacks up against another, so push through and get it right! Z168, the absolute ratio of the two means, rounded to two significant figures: 0.77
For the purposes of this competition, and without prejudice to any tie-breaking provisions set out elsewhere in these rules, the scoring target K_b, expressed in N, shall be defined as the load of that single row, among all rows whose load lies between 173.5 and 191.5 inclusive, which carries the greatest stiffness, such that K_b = 185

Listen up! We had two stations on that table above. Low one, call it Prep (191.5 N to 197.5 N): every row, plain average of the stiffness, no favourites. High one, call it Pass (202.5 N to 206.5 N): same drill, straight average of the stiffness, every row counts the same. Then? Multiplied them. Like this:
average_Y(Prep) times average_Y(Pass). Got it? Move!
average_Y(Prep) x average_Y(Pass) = 198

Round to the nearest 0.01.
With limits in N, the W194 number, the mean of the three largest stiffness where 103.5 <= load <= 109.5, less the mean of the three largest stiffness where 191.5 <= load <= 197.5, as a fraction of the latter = -0.04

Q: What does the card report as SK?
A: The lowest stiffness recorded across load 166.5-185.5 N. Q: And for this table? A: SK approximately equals 13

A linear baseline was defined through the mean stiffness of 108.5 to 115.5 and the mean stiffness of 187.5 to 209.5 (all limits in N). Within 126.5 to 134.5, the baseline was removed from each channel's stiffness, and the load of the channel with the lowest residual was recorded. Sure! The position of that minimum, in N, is 128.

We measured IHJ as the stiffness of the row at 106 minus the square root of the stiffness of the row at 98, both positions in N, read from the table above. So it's 10.0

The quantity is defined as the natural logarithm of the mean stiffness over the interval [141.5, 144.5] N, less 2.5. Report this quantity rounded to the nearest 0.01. 0.16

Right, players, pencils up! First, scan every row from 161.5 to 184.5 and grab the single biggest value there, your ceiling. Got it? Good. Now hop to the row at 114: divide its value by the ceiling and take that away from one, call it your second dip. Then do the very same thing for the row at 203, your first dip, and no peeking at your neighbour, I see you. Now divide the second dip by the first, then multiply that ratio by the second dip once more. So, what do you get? 0.48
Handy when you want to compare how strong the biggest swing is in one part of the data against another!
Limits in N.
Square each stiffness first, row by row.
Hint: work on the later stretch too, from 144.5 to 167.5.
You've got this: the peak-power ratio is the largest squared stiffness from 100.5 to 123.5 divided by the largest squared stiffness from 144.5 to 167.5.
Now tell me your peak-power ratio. 0.79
